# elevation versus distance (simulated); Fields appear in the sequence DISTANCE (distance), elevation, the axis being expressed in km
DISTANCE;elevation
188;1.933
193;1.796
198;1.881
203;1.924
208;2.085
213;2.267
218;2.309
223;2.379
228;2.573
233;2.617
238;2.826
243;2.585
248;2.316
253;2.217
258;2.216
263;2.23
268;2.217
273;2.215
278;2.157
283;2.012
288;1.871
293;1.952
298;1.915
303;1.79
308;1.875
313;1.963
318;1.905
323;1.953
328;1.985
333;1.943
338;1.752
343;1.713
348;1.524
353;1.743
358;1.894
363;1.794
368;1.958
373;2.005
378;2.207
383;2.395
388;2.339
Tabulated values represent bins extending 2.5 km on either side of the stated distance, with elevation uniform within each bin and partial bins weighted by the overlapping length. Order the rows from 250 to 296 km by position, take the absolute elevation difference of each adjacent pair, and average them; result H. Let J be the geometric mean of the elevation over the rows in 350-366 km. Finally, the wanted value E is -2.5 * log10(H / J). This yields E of 3.8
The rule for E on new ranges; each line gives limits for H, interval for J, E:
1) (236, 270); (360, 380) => 3.2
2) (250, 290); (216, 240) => 4.2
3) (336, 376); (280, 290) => 2.9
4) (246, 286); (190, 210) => 4.0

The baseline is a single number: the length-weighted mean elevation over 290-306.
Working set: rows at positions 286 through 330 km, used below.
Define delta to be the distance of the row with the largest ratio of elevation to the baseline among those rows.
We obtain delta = 328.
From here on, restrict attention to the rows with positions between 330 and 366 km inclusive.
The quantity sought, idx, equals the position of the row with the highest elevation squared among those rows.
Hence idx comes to 333 km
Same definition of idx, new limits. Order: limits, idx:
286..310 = 293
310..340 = 328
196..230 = 228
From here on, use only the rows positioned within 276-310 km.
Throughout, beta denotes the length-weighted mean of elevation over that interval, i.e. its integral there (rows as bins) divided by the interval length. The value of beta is 1.94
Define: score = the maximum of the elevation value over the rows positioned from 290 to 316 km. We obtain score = 1.963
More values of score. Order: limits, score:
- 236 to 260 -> 2.826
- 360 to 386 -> 2.395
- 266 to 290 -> 2.217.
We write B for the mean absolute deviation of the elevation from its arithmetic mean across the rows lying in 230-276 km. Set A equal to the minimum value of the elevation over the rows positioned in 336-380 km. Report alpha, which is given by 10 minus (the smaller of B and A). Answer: 9.80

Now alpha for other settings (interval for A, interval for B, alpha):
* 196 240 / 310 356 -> 9.87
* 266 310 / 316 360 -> 9.88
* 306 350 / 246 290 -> 9.90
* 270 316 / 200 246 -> 9.77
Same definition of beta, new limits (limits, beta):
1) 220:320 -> 2.19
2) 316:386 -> 1.92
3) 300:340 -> 1.90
